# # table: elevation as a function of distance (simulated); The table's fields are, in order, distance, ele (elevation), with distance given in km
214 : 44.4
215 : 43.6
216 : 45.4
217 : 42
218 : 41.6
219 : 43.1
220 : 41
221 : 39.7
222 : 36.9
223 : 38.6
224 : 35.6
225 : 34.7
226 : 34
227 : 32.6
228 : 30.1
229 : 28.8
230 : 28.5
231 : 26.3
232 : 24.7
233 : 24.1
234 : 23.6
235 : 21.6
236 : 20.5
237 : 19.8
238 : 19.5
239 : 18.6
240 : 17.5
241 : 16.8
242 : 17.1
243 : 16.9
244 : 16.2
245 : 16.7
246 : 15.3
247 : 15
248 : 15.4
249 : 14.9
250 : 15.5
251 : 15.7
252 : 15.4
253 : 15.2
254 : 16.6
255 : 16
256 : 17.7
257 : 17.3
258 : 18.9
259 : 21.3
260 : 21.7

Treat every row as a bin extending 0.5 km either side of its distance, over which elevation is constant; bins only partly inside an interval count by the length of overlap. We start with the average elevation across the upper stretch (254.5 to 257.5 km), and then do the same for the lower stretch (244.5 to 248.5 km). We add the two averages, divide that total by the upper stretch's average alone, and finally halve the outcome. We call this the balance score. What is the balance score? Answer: 1.0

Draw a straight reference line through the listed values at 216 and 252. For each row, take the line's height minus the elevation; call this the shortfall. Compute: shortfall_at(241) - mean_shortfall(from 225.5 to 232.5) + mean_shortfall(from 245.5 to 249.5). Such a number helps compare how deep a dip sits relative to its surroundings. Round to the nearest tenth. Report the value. 6.5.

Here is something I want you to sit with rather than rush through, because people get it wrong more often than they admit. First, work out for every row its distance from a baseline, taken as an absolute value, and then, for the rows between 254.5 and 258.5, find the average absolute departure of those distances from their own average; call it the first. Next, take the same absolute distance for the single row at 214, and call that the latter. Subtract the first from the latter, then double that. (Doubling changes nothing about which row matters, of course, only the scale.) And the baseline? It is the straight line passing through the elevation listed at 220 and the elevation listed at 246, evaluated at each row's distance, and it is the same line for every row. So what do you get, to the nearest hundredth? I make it 1.83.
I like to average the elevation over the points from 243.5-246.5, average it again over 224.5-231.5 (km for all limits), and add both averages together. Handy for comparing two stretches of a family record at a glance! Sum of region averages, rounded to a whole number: 47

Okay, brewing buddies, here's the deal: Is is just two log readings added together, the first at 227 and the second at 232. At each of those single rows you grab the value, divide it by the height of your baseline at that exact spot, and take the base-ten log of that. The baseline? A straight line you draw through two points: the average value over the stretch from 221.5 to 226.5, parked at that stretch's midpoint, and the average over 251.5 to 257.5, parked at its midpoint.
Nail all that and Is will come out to -0.115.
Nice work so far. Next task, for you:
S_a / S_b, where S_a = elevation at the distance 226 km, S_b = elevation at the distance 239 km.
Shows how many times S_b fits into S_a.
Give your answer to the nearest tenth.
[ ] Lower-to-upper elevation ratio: 1.8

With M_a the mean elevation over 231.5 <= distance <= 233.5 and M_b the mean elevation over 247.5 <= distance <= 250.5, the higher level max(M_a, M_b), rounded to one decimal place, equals 24.4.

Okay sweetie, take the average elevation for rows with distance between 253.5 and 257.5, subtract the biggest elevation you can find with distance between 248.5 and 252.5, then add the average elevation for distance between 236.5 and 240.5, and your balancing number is 20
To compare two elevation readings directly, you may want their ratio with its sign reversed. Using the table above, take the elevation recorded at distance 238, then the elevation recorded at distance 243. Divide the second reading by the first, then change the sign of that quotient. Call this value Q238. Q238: -0.87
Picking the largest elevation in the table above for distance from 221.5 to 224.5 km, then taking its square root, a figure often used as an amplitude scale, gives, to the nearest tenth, 6.2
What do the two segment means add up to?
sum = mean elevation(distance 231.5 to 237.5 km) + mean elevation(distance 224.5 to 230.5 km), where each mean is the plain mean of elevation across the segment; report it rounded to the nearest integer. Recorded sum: 54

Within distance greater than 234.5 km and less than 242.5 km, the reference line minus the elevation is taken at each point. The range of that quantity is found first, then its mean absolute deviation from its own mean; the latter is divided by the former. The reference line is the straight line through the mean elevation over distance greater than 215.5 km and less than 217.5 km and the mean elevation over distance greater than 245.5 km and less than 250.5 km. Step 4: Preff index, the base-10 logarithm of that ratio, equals -0.67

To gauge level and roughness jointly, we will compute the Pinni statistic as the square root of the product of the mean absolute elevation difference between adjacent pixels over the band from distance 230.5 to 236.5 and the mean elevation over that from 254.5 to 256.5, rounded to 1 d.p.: 4.4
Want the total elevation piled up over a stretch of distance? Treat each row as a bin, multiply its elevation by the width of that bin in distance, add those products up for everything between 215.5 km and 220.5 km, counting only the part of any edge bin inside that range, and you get 213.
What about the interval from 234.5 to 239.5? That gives 100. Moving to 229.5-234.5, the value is 127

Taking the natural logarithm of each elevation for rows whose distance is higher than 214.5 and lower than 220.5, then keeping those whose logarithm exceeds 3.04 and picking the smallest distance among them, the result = 215 km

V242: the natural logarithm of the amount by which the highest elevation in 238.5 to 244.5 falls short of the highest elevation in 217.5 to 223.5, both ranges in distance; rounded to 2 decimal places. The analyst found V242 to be 3.20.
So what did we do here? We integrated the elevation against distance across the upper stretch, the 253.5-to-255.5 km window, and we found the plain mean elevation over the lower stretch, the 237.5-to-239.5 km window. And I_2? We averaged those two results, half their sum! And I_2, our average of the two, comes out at 26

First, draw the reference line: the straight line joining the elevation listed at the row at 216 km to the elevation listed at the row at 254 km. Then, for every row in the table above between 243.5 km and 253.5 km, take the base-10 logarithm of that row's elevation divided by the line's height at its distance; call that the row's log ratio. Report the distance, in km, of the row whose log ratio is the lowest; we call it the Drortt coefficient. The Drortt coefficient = 244 km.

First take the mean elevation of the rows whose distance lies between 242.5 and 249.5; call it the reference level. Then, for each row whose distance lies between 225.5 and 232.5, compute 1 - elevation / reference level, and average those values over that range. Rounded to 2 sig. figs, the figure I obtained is -0.86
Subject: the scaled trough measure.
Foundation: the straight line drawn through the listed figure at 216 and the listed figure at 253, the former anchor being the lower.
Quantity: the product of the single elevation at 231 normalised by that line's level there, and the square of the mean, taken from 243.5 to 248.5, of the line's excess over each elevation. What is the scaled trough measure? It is 21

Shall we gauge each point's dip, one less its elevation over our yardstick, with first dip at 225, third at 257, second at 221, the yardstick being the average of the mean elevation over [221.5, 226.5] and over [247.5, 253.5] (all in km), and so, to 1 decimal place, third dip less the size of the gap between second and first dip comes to 0.1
